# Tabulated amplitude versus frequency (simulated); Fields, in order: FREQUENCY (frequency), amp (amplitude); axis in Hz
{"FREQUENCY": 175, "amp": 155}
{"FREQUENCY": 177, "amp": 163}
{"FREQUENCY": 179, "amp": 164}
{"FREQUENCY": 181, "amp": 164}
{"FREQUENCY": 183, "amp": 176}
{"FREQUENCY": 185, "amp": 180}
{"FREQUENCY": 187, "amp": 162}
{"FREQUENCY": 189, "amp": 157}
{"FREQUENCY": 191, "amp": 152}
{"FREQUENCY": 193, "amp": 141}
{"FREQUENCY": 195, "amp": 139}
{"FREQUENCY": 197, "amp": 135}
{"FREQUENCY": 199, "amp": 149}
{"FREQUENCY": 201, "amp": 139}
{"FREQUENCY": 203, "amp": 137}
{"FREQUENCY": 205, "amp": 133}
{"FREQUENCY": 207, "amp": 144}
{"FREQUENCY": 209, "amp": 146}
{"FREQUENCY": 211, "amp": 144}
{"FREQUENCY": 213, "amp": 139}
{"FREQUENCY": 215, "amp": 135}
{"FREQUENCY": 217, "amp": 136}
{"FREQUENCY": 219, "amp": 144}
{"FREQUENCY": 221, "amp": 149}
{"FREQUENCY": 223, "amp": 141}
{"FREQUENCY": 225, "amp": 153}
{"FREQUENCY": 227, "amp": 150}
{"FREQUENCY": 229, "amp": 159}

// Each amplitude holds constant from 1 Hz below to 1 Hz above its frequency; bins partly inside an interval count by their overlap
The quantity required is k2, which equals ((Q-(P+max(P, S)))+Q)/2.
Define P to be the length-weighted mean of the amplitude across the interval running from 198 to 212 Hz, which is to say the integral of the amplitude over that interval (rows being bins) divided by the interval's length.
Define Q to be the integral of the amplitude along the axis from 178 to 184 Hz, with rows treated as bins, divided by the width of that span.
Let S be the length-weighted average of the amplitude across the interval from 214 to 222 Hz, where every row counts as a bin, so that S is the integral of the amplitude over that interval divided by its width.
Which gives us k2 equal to 26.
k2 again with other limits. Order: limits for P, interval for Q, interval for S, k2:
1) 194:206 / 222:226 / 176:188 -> -6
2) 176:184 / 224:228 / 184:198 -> -15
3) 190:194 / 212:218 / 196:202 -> -10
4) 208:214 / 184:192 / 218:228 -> 18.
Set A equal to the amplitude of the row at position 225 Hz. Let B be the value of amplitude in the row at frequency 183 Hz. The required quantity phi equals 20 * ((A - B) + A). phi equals 2600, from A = 153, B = 176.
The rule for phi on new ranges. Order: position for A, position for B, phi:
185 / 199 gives 4220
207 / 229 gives 2580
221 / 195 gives 3180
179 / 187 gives 3320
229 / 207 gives 3480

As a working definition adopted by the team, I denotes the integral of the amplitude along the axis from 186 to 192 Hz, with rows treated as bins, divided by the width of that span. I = 157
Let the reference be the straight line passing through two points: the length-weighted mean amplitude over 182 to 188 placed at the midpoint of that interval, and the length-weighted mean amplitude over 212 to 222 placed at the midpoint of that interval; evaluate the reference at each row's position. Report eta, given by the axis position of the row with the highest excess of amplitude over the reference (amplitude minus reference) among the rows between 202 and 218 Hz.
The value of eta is 211 Hz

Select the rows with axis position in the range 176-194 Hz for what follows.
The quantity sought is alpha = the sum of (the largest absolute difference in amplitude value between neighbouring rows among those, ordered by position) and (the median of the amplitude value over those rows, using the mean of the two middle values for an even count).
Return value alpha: 181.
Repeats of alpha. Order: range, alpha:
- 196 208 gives 152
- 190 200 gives 155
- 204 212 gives 155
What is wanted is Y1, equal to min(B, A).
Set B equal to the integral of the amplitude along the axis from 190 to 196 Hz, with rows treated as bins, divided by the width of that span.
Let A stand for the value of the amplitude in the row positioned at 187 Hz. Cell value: 144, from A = 162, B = 144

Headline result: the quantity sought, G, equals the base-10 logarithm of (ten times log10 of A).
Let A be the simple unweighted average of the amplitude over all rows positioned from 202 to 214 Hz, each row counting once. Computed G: 1.33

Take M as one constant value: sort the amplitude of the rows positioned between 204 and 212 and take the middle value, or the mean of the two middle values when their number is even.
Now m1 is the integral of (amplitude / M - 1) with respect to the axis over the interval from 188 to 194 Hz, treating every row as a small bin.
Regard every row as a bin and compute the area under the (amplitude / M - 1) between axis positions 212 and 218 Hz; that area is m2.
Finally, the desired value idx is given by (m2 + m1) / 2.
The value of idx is 0.0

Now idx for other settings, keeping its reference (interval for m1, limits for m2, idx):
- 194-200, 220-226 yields 0.0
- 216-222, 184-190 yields 0.4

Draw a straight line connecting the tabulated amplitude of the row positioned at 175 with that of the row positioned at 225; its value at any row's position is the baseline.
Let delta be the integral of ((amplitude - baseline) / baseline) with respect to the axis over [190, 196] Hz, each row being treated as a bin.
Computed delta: -0.40 Hz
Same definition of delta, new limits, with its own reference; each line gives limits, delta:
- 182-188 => 0.70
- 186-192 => 0.10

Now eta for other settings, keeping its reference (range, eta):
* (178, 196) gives 185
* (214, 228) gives 225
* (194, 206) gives 199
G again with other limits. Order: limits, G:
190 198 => 1.33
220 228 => 1.34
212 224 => 1.33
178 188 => 1.35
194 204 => 1.33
